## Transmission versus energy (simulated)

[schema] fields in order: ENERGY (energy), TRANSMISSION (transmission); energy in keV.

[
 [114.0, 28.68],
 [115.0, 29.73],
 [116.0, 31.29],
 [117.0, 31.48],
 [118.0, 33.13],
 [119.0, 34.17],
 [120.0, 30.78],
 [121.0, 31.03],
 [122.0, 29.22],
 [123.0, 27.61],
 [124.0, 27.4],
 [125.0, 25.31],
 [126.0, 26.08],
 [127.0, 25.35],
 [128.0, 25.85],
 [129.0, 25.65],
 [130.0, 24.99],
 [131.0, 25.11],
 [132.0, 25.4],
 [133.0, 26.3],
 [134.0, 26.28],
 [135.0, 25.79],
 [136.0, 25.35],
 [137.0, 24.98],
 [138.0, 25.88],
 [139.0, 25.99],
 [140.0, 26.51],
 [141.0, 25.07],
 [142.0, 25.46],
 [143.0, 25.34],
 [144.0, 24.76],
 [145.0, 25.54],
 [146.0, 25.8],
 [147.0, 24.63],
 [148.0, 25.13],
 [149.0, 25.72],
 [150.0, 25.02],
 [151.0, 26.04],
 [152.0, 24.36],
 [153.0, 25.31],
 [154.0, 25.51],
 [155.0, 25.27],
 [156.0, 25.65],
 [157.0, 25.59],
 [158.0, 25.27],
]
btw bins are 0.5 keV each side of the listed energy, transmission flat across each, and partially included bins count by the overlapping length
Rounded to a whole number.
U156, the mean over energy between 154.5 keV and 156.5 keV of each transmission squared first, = 648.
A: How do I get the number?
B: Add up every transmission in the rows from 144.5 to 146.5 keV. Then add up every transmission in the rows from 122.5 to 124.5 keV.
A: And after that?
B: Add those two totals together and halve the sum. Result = 53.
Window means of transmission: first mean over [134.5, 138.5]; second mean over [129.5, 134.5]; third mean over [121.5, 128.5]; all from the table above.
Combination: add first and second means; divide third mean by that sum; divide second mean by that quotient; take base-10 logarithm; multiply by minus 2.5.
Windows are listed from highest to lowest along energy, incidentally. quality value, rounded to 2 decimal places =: -4.23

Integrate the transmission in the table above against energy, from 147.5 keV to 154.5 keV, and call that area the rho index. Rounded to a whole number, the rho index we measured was 177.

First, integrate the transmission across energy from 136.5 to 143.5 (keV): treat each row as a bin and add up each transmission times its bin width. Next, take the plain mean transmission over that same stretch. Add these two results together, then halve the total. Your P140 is 102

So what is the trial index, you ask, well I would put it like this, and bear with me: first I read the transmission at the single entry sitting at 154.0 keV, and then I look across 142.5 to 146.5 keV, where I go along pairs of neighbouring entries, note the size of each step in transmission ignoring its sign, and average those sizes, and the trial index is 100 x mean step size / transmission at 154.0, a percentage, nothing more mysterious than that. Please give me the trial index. 2.12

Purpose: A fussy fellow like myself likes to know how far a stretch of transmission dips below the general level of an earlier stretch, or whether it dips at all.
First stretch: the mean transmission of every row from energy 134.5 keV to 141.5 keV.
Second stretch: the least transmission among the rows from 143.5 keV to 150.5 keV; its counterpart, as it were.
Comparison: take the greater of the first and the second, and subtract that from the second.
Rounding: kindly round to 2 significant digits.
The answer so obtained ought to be -1.0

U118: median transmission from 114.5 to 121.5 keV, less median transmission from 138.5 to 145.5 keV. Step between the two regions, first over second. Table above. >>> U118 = 5.8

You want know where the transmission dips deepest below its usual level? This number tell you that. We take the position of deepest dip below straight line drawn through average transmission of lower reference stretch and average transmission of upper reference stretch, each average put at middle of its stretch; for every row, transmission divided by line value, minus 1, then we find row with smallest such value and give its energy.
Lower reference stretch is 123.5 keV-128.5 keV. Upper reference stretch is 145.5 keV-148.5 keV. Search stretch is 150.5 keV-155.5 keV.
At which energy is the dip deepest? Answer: 152.0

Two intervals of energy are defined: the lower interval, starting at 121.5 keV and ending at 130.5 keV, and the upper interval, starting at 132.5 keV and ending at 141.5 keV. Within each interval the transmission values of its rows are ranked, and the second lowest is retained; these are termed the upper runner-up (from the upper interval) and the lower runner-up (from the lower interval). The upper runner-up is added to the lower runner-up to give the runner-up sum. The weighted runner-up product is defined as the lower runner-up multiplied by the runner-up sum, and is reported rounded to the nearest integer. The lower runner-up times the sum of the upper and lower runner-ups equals 1275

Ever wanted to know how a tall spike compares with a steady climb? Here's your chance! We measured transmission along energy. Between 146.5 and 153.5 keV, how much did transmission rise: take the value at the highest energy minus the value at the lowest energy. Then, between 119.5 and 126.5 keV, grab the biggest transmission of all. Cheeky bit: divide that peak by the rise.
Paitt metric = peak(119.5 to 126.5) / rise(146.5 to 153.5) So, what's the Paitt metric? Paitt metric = 46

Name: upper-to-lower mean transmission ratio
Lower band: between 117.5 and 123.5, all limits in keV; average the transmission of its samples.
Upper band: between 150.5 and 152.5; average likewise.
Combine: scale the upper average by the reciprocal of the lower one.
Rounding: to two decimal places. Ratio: 0.81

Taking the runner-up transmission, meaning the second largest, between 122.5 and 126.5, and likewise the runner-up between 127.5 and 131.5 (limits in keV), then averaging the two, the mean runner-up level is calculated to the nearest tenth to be 26.5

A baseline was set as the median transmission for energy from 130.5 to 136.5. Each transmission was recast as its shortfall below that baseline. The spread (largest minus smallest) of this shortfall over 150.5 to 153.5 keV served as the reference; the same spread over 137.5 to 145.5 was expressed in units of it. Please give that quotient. 1.0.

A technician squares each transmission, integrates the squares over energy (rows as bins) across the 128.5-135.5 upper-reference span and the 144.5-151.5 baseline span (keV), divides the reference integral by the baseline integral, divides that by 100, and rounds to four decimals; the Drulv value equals 0.0102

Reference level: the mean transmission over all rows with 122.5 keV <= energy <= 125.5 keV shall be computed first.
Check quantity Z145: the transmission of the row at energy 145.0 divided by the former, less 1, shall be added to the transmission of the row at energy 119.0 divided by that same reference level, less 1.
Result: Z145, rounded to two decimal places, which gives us 0.23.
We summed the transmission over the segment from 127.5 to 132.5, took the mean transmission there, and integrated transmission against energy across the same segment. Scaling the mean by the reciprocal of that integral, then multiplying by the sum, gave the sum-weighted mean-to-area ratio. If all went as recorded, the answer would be 25.4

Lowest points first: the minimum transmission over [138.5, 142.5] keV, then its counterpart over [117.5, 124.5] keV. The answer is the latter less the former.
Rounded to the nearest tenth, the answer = 2.3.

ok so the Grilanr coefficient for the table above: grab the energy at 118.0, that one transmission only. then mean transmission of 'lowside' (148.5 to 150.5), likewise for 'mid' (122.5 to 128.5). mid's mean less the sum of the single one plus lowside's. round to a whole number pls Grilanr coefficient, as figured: -32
